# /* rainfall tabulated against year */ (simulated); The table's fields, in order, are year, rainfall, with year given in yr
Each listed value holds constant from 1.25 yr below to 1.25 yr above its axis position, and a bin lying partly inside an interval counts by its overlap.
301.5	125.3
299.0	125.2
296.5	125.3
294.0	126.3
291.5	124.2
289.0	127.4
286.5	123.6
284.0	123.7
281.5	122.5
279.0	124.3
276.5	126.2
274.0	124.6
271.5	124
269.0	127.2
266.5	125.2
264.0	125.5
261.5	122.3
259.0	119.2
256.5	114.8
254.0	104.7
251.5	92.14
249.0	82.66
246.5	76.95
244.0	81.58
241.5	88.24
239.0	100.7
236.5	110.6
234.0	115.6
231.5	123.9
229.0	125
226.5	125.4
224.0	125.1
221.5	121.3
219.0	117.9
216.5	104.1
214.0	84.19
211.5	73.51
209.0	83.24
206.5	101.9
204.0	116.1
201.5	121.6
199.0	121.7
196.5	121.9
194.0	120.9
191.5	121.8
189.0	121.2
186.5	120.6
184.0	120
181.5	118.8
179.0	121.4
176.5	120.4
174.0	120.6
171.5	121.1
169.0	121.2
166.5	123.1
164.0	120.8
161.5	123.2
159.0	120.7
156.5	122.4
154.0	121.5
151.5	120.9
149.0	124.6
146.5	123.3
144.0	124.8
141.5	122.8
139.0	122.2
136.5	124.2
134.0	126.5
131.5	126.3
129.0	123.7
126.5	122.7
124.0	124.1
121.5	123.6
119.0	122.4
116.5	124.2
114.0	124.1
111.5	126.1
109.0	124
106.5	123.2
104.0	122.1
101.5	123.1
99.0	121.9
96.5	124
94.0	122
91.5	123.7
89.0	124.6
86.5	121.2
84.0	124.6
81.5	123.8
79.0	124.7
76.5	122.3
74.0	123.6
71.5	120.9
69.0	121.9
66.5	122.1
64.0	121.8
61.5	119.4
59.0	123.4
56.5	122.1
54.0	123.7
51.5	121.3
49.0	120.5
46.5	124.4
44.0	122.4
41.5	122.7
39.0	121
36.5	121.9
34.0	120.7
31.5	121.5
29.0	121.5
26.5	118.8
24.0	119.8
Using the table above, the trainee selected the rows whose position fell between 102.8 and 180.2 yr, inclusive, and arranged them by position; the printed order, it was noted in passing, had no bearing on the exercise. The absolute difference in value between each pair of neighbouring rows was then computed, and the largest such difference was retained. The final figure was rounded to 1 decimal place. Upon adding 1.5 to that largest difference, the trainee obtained 5.2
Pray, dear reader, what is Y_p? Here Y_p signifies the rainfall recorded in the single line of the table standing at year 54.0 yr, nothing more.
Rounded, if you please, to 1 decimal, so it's 123.7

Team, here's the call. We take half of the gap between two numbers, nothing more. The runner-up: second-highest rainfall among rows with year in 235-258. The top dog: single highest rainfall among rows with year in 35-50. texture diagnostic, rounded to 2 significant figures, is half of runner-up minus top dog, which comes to -6.9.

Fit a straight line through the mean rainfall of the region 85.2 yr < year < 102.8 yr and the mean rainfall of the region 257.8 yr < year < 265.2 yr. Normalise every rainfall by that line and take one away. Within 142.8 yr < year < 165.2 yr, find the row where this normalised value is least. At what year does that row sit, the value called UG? 159.0 yr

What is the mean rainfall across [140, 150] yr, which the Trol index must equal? 124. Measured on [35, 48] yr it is 122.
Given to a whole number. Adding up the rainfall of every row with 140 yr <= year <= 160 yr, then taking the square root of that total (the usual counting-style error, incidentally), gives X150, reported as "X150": 31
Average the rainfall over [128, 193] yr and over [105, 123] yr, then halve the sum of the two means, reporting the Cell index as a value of 123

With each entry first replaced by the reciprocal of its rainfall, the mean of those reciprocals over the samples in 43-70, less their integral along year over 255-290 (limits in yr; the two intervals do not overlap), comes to -0.3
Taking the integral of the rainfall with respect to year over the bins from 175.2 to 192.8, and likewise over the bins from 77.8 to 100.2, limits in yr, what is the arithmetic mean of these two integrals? 2443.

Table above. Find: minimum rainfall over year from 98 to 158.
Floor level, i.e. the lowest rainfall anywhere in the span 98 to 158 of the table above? 120.9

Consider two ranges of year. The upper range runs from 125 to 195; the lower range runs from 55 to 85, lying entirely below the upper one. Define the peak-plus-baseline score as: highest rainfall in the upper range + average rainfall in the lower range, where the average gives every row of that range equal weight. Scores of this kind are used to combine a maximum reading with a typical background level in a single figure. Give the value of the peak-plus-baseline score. 249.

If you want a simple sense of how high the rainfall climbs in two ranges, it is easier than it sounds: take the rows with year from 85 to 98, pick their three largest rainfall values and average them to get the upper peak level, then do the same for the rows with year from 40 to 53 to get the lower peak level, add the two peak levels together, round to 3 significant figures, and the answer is 247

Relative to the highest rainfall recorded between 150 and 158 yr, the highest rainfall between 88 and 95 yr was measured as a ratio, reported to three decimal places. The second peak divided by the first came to 1.018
